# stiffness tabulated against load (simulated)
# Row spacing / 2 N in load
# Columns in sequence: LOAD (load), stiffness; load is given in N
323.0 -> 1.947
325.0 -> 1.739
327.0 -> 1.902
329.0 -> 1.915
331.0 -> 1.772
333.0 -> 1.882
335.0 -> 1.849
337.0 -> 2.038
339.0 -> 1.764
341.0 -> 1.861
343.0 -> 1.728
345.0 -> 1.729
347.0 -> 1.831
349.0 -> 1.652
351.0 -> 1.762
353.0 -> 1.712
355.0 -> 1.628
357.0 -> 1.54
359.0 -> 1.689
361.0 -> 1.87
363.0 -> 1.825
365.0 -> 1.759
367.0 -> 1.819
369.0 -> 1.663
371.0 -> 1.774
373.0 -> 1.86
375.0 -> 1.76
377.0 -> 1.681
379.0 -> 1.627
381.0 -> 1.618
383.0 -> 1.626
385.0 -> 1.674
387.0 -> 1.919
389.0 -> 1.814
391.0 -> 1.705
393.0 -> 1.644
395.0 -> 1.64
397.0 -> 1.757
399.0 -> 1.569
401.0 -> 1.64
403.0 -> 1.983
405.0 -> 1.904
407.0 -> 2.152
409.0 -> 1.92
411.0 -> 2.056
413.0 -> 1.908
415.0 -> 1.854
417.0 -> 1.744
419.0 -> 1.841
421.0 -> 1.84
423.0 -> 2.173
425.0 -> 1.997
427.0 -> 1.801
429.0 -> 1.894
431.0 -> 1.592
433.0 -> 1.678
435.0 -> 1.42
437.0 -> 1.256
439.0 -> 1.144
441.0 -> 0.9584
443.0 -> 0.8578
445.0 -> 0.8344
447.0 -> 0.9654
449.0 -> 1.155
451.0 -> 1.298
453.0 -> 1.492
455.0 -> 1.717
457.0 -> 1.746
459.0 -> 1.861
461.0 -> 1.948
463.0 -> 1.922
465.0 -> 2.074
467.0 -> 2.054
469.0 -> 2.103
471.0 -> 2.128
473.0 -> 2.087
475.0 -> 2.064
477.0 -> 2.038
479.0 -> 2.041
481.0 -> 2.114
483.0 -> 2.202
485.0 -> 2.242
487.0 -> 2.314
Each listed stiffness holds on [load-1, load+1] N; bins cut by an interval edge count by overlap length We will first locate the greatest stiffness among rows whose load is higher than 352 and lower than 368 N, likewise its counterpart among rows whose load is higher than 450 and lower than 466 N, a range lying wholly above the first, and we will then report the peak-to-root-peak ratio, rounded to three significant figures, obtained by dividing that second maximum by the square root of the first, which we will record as 1.52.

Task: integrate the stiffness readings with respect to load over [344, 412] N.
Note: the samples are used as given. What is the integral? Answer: 120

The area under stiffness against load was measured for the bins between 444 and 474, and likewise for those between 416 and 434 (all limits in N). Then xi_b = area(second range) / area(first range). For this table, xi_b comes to 0.65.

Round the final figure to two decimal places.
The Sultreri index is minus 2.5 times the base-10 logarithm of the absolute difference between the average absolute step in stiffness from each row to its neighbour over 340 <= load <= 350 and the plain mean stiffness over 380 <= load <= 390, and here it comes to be -0.53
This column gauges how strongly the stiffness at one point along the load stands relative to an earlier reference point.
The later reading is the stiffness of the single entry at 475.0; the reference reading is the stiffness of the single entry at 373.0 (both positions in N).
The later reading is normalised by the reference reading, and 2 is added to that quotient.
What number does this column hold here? 3.11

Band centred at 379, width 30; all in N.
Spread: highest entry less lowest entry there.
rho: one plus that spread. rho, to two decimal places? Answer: 1.30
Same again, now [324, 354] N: 1.39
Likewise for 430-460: 2.03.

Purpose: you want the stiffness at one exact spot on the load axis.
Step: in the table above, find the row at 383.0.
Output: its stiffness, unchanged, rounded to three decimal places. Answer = 1.626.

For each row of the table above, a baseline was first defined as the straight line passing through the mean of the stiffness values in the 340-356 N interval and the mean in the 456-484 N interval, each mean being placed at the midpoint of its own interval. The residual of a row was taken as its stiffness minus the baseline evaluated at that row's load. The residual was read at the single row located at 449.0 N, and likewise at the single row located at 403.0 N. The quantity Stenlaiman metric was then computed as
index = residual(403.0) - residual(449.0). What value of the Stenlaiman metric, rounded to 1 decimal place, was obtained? 0.9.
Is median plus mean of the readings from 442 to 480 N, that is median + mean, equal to 3.63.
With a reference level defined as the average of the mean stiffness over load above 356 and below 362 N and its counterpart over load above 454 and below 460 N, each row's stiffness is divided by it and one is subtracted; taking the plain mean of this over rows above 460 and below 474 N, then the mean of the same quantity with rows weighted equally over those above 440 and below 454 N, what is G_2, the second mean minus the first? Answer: -0.56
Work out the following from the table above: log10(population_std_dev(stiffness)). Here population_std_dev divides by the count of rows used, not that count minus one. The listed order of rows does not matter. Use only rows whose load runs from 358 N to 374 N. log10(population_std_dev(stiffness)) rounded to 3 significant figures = -1.15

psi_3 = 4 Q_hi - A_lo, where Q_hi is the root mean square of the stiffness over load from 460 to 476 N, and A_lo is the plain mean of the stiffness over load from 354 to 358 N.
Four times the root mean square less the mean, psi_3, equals 6.61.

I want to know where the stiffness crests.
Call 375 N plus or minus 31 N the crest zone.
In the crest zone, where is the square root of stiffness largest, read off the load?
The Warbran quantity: 403.0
